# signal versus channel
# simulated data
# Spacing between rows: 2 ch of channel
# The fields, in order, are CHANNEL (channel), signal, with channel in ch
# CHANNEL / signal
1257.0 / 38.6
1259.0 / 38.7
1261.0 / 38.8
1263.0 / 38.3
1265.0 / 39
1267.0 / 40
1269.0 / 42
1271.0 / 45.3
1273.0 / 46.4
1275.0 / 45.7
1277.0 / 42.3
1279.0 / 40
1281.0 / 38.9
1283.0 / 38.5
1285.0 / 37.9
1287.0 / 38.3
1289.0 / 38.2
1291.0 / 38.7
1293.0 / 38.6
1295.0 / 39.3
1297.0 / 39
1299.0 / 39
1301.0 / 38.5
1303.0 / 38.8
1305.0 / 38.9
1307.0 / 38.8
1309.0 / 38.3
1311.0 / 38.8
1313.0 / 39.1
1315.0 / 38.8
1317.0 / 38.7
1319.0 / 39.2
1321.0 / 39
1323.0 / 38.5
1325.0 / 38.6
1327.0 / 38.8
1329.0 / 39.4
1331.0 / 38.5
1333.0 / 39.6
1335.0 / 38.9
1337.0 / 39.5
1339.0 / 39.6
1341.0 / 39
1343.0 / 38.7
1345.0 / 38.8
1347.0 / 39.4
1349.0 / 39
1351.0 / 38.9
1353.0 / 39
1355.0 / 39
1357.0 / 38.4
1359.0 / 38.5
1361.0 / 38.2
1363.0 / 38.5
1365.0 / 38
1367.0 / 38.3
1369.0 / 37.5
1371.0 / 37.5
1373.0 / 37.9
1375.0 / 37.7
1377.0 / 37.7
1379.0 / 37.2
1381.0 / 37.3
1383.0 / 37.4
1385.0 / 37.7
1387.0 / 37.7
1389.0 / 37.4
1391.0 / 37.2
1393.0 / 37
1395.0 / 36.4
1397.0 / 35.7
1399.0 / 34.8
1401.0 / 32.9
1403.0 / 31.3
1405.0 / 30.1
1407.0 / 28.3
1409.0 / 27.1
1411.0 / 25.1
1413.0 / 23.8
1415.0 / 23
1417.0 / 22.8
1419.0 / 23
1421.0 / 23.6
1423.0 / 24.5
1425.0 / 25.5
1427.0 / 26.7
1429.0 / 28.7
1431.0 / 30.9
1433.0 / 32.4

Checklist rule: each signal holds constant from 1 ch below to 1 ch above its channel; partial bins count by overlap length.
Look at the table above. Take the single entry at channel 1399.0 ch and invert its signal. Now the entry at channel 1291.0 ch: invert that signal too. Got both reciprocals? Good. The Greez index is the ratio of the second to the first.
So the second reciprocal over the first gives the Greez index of 0.90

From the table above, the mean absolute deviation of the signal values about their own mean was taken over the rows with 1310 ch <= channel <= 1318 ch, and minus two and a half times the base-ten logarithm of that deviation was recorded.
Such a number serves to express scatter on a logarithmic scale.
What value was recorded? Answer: 2.3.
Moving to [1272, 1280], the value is -1.0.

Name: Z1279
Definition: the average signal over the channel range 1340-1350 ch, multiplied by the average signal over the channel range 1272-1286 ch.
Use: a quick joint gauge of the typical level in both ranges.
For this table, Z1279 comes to 1613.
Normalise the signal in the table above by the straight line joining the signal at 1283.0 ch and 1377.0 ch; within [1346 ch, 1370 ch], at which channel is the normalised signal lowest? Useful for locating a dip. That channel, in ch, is 1369.0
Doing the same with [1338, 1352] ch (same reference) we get 1343.0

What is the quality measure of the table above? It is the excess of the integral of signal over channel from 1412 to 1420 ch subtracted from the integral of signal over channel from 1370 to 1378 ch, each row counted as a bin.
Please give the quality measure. 116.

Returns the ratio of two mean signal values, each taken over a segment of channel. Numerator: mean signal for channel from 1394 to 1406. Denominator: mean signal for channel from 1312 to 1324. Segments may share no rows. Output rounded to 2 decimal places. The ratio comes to 0.86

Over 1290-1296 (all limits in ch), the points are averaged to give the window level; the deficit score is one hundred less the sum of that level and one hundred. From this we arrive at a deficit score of -38.9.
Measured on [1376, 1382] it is -37.4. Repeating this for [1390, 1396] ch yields -36.9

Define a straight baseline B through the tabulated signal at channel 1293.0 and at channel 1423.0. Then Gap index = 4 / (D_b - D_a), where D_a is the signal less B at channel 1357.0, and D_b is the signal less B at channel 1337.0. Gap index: -3.7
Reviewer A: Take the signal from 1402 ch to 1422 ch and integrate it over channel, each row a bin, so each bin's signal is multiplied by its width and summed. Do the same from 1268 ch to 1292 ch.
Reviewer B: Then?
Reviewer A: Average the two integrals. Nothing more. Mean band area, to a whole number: 750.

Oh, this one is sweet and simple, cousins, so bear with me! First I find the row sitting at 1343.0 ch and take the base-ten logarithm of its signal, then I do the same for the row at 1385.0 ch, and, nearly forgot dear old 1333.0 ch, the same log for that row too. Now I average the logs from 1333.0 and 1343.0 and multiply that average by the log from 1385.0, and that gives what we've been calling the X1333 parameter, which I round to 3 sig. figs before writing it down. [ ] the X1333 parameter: 2.51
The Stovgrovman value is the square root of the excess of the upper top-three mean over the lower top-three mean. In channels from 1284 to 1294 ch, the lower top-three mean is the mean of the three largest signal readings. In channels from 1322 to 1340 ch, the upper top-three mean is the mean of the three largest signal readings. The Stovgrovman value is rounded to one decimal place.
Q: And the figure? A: 1.0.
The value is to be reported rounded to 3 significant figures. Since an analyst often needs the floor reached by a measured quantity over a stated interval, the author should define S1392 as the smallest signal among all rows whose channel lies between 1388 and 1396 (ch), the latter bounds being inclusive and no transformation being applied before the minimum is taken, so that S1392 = 36.4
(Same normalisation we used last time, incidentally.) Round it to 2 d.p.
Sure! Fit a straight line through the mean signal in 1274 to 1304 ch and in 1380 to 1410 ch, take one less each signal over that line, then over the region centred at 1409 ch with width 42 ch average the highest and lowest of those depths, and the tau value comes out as 0.12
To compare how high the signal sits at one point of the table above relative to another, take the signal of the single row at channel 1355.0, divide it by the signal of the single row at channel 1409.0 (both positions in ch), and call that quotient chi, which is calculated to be 1.44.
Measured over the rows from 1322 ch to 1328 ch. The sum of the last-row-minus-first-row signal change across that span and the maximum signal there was 39.10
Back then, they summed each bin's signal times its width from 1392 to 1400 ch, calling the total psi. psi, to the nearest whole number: 288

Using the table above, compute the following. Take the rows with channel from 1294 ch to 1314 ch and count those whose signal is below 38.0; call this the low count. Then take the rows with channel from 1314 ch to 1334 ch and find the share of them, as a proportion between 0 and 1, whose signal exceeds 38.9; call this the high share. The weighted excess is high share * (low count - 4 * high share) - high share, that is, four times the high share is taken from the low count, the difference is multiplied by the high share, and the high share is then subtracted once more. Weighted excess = -1.04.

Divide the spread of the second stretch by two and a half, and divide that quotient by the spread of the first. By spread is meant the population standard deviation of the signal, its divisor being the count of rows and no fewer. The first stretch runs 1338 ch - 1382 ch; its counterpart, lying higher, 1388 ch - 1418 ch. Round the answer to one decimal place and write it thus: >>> 3.1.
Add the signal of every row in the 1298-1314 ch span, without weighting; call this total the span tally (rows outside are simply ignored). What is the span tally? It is 310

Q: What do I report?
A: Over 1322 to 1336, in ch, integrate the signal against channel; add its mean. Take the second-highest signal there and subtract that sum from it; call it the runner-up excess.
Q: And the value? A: -544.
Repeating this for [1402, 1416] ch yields -374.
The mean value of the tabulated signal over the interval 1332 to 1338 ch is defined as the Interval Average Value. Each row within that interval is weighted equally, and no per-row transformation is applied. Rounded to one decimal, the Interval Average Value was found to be 39.3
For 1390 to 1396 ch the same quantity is 36.9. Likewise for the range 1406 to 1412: 26.8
